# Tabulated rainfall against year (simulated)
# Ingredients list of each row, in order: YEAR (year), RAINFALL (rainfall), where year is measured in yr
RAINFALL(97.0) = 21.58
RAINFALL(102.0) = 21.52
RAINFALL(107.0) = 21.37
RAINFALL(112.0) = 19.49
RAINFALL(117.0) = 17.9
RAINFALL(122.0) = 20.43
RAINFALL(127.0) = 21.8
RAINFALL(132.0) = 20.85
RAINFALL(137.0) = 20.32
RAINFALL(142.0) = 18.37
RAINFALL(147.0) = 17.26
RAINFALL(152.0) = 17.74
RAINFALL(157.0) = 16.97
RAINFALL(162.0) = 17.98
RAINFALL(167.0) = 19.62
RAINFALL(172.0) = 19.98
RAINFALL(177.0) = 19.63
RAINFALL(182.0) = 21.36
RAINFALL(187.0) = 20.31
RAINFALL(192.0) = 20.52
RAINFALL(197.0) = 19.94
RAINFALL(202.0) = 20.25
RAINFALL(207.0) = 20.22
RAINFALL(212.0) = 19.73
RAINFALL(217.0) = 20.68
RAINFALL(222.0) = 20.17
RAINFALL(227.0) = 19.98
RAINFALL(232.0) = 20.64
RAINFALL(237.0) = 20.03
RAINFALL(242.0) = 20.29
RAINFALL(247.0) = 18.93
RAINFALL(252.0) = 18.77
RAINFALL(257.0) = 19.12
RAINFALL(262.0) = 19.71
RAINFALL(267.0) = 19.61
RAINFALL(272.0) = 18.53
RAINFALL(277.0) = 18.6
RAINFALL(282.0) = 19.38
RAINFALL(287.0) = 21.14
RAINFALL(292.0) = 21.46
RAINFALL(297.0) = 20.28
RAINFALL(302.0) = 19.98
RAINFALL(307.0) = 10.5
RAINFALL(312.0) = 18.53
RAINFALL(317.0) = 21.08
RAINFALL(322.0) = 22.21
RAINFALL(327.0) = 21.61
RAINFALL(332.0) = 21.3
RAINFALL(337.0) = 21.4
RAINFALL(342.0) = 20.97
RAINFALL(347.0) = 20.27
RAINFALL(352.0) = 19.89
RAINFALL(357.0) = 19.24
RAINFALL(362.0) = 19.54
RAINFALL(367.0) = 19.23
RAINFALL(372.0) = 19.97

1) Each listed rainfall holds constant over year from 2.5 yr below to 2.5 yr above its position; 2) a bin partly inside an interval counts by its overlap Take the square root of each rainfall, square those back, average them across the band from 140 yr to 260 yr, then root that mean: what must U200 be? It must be 4.42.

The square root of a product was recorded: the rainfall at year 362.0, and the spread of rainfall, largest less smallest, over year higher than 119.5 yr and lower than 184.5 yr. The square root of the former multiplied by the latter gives 10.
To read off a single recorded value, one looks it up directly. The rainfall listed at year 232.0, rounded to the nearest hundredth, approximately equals 20.64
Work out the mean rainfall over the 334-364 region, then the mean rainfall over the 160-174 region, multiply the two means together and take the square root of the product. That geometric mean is 19.7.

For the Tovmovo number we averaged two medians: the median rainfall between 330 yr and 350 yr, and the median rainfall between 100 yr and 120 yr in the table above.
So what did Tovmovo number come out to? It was 20.8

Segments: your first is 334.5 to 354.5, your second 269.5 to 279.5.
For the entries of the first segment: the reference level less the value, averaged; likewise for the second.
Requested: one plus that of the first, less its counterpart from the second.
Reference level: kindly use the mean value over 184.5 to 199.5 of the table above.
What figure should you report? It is -1.1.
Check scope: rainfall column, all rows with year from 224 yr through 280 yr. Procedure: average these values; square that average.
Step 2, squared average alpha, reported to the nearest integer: 379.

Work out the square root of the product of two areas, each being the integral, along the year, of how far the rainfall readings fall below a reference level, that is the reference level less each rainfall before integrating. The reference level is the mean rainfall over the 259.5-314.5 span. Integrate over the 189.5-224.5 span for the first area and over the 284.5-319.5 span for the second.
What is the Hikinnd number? 14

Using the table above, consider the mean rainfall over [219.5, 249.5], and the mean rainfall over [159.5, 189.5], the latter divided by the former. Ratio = 0.99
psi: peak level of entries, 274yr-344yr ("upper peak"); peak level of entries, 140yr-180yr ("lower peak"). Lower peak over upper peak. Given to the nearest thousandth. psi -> 0.900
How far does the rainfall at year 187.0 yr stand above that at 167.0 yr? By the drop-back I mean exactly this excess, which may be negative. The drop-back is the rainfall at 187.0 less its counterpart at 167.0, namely 0.7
